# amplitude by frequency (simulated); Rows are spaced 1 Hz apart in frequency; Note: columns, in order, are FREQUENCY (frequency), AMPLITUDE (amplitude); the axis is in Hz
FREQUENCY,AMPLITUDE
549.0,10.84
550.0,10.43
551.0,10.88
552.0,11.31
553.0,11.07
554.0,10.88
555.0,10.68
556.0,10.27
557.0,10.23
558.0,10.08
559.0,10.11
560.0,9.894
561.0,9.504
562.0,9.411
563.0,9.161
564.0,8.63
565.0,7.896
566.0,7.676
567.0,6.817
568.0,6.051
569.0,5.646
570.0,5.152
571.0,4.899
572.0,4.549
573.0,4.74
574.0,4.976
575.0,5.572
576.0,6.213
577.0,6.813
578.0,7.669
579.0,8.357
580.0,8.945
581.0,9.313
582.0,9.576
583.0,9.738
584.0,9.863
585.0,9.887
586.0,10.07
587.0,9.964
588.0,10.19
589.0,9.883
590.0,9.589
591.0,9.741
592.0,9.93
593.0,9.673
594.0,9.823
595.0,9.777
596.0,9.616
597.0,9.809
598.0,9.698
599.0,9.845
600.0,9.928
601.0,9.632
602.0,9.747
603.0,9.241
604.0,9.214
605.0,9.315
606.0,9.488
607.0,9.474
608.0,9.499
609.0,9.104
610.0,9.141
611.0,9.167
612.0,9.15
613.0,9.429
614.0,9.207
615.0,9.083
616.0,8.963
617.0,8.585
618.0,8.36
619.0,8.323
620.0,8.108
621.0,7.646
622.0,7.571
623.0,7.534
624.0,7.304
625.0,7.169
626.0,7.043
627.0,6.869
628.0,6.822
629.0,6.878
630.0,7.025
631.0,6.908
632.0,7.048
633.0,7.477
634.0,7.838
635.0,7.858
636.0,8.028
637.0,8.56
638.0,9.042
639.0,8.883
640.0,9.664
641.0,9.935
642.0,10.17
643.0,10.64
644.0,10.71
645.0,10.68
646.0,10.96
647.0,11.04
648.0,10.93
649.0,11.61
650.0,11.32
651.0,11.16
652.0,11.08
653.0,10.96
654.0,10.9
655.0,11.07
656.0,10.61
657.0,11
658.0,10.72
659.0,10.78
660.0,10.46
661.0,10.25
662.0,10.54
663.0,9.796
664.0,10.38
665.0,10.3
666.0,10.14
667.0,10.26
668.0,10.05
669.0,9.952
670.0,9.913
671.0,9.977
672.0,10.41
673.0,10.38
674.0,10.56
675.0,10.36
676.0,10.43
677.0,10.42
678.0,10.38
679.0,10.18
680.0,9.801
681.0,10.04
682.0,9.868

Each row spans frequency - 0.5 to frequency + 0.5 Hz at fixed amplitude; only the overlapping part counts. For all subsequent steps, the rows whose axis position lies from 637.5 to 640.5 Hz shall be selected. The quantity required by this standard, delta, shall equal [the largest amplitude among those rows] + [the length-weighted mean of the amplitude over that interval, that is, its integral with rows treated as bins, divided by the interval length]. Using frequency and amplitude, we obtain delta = 19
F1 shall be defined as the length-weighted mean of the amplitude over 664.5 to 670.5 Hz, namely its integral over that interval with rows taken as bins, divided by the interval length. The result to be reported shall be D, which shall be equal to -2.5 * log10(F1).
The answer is -2.51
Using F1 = 10.1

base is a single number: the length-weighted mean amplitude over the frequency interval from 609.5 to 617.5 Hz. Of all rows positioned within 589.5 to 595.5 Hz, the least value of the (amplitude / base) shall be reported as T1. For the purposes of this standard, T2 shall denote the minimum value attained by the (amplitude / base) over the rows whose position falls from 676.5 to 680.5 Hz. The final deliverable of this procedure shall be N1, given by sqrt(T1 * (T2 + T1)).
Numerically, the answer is 1.50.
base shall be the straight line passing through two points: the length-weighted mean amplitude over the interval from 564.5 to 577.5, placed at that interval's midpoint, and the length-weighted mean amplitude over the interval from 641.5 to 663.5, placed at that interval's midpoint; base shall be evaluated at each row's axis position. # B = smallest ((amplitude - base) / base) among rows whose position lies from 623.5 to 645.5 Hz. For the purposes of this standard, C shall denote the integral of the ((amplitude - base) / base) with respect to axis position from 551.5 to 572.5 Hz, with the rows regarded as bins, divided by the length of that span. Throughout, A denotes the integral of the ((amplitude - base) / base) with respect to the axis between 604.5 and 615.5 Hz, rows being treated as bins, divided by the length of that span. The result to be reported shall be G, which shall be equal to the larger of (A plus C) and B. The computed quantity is 0.75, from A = 0.13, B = -0.27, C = 0.6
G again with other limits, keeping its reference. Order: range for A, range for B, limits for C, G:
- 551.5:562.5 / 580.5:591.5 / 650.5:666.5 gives 0.99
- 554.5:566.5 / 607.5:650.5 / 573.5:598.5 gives 1.11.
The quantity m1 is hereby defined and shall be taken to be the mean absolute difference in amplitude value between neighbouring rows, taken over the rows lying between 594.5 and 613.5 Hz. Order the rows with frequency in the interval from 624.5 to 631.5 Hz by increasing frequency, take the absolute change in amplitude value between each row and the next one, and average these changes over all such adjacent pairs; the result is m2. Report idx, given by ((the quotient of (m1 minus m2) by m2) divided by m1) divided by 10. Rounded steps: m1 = 0.150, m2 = 0.11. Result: 0.2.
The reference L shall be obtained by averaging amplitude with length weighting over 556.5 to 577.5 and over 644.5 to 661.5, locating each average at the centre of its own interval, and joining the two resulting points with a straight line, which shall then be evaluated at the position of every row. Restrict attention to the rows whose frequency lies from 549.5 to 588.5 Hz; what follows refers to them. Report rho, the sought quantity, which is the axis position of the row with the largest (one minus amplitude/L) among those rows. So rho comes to 572.0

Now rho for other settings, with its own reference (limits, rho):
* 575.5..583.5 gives 576.0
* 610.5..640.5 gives 631.0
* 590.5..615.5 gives 615.0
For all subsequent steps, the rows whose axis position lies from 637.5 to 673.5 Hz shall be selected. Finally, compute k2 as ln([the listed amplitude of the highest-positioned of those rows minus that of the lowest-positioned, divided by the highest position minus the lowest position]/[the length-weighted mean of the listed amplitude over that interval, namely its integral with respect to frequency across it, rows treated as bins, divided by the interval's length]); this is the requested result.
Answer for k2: -5.6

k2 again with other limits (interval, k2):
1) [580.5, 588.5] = -4.4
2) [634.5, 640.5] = -3.2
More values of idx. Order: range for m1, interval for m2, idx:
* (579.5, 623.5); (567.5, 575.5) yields -0.3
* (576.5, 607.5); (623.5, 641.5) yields 0.0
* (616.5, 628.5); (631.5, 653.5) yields -0.3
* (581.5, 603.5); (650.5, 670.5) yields -0.1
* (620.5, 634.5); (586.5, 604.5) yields -0.1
